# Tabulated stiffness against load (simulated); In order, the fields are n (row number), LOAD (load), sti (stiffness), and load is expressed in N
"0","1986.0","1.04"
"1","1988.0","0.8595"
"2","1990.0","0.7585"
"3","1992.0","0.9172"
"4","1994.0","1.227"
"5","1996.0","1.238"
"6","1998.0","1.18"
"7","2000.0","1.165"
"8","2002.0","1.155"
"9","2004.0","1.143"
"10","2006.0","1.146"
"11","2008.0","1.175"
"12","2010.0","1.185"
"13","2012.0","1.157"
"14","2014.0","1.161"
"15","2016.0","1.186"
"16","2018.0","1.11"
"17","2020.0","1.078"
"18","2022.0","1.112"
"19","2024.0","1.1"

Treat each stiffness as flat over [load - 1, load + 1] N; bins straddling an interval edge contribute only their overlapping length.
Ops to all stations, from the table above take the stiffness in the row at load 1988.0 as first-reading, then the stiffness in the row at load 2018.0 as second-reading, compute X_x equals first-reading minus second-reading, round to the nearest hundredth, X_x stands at -0.25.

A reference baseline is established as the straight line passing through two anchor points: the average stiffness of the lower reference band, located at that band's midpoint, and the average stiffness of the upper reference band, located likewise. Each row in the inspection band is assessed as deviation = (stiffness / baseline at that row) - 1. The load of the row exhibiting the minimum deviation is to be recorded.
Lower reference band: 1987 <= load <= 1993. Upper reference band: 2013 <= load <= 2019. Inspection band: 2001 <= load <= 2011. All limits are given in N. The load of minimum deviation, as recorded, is 2010.0 N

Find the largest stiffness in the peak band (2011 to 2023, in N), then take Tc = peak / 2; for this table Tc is 0.593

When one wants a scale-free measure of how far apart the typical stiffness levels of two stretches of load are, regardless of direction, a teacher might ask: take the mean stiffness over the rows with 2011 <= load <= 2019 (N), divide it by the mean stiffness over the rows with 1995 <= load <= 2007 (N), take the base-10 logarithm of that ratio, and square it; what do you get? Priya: 0.0000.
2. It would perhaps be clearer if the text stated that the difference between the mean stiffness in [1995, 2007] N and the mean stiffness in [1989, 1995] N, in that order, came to 0.20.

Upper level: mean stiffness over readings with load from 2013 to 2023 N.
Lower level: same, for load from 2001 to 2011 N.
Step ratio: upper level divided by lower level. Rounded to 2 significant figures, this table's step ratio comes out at 0.97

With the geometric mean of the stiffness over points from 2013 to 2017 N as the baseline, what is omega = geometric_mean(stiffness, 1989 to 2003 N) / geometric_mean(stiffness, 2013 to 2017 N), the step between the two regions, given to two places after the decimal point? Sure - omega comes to 0.92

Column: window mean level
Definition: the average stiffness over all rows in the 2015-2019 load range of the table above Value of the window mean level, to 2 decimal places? 1.15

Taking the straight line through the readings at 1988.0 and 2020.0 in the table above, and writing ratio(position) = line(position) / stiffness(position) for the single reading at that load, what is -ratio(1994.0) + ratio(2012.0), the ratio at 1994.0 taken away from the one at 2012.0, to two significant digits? 0.15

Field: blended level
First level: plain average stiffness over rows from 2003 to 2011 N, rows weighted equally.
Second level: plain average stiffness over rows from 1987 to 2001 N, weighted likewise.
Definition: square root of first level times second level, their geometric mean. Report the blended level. 1.10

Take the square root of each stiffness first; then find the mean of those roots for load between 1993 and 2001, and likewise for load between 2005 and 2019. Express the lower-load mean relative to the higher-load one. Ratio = 1.02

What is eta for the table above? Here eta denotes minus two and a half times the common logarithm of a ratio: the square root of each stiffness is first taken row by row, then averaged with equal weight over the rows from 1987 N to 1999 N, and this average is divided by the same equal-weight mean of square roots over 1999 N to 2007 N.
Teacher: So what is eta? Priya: 0.07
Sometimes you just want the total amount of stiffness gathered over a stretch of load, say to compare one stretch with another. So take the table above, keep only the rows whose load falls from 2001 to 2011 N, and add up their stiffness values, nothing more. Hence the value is 5.80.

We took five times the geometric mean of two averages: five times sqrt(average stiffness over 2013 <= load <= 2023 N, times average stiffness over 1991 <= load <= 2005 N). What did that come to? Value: 5.69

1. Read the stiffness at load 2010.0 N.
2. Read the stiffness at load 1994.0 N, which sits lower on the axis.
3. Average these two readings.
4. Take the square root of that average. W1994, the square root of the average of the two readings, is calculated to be 1.10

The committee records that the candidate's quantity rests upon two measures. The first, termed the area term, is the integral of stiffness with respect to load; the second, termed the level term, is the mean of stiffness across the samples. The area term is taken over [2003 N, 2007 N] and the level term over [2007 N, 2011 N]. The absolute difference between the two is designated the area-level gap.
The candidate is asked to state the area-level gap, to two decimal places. 3.40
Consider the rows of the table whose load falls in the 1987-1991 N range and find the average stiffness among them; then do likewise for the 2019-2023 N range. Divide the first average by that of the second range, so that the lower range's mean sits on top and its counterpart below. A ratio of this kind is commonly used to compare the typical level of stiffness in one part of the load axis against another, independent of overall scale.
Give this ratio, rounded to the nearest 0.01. 0.74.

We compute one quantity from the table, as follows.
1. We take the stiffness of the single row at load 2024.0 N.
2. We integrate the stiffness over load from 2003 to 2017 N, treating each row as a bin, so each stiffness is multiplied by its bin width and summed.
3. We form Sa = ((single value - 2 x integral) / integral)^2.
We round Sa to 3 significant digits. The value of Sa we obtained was 3.73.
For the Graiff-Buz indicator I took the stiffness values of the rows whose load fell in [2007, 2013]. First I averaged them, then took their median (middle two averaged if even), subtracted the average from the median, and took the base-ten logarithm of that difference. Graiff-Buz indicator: -2.6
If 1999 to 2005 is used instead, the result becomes -3.2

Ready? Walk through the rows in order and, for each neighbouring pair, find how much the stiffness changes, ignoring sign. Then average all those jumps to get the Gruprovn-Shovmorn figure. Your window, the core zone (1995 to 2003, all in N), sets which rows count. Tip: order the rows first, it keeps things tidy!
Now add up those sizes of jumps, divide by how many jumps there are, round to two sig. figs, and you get 0.028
